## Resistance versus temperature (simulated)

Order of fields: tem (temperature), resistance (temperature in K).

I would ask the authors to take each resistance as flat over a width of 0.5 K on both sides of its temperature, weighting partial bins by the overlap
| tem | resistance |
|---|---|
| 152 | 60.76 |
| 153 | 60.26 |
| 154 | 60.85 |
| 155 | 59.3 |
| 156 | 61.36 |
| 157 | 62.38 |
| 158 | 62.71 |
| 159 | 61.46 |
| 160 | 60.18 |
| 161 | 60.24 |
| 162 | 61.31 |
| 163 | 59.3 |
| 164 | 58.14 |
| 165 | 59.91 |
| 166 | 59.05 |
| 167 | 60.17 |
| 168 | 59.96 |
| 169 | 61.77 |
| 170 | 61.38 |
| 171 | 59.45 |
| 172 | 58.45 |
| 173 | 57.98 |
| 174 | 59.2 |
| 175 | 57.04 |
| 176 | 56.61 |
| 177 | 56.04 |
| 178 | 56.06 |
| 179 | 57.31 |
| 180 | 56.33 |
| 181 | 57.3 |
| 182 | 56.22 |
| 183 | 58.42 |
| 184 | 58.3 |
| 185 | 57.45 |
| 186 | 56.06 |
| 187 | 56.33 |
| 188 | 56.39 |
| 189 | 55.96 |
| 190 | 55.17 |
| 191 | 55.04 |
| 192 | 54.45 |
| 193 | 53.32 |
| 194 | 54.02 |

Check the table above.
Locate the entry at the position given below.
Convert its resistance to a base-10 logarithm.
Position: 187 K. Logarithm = 1.75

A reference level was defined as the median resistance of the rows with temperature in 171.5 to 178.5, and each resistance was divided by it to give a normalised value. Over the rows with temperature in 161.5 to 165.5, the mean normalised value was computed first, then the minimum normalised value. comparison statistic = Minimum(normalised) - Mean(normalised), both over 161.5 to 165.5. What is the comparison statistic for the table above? -0.027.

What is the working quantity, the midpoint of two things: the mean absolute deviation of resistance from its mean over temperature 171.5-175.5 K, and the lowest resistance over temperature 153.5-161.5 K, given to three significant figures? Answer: 30.0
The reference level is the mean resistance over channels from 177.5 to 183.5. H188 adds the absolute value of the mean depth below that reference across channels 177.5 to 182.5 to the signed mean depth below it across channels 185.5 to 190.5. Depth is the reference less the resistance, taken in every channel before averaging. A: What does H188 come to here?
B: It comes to 1.3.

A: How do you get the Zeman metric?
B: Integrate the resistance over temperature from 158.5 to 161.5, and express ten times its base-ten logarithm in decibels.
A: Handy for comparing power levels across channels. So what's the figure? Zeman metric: 22.6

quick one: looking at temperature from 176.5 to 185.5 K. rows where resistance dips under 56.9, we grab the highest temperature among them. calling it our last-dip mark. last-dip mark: 182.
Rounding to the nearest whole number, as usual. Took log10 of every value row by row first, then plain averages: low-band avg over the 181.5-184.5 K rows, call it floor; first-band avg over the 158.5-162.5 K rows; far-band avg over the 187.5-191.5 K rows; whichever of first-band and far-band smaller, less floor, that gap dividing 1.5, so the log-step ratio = -98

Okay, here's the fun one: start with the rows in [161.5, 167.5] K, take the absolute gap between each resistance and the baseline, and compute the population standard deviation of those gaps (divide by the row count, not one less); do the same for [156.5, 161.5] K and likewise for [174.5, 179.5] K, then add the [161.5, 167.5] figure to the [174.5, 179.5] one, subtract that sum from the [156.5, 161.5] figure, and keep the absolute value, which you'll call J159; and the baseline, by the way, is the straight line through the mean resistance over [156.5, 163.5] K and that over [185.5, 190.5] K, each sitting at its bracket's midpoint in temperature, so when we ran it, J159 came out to 0.89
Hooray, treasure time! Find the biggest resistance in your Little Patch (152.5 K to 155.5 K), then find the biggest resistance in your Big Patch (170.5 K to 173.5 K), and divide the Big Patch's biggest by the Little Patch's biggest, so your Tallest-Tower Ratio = 0.977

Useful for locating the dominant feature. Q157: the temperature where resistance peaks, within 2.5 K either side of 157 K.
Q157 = 158 K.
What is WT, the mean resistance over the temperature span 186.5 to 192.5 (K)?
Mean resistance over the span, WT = 56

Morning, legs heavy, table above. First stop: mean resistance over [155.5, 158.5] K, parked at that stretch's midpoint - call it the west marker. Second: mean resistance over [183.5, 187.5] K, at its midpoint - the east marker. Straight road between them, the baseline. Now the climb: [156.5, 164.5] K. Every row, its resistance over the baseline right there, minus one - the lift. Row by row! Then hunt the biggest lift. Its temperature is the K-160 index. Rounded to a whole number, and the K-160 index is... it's 158 K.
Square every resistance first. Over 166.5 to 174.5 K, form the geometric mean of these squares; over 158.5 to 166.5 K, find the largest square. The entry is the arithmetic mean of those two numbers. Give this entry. 3676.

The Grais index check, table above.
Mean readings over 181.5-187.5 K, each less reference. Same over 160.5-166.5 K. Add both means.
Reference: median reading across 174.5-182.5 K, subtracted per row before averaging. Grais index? 3.8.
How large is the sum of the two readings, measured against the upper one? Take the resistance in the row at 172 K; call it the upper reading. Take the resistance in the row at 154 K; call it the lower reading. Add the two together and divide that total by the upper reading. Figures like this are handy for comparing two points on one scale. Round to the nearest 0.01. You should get 2.04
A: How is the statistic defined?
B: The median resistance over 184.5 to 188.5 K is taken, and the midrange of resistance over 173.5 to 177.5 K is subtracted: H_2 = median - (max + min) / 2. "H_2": -1.3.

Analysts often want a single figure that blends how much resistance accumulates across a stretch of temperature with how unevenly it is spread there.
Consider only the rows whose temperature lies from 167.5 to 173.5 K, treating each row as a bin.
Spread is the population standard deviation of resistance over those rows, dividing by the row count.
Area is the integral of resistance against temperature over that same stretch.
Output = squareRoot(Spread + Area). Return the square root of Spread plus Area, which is 19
